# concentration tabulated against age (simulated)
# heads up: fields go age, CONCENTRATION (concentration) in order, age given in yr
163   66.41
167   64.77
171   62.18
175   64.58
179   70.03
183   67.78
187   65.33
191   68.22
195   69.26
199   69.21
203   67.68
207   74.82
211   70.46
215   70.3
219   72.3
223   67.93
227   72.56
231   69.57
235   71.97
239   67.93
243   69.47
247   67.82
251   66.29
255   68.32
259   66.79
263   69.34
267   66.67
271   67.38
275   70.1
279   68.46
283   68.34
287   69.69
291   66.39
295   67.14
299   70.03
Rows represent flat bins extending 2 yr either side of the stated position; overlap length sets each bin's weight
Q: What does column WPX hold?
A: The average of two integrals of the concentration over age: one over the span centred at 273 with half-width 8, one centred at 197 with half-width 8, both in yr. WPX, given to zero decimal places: 1094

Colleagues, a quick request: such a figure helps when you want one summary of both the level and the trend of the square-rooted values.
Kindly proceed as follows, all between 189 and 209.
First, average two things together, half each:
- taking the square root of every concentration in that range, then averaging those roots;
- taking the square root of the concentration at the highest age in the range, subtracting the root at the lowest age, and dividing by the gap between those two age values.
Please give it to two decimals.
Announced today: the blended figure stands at 4.19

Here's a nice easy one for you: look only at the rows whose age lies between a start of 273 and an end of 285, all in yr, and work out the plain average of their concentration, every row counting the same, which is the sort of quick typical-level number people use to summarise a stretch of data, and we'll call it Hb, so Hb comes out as 69.0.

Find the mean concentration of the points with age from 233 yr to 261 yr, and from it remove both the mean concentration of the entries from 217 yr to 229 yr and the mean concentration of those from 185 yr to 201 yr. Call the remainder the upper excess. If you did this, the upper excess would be -70.6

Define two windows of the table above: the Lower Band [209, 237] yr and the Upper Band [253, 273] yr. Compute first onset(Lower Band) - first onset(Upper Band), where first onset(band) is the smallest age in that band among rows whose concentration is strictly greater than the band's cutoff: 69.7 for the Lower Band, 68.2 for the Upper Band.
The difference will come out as -44 yr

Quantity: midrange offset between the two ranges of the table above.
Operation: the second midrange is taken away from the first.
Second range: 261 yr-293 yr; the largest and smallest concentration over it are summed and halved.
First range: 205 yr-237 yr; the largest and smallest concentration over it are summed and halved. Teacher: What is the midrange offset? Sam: 3.1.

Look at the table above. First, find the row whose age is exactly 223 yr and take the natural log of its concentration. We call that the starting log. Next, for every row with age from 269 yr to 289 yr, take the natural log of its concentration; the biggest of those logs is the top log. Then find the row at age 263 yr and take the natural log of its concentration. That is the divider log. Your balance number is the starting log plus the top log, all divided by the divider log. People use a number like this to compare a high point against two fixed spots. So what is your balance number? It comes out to 2.00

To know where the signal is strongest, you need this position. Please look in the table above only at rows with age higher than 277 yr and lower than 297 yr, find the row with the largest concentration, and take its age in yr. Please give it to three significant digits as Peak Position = 287 yr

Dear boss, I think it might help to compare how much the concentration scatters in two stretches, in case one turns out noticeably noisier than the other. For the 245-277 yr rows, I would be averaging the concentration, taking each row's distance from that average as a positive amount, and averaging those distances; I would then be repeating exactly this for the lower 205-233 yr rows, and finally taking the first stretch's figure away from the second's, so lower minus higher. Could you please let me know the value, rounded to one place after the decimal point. 0.7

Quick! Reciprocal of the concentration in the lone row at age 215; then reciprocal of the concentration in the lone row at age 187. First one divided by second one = 0.93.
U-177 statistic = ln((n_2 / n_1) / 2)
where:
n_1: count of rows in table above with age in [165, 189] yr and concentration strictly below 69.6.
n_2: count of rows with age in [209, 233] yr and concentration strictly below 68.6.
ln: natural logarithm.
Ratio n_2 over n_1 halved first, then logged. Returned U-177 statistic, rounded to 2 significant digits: -2.3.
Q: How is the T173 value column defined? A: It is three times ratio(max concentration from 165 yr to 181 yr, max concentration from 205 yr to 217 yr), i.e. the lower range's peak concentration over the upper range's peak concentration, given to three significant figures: 2.81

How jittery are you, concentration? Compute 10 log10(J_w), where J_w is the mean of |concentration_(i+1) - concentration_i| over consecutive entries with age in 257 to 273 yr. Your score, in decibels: 3.0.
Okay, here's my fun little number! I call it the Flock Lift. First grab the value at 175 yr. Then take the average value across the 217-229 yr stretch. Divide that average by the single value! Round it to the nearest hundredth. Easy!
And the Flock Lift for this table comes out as 1.10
